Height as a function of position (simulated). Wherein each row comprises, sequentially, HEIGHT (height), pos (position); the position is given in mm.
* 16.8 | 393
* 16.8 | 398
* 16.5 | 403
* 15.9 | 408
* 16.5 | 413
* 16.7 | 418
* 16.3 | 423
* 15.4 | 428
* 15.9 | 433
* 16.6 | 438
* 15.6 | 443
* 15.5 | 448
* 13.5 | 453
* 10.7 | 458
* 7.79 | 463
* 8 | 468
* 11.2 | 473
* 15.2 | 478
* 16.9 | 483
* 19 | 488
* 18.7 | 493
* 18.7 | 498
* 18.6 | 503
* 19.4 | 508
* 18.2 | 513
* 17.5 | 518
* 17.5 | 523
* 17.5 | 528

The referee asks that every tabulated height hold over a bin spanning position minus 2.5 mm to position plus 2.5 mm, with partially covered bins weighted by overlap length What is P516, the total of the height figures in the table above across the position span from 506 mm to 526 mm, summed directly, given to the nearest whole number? 73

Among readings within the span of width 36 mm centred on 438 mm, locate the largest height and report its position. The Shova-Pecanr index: 438 mm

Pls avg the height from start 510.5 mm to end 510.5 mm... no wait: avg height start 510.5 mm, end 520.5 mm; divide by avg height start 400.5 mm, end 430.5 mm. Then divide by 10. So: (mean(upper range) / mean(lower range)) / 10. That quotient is 0.110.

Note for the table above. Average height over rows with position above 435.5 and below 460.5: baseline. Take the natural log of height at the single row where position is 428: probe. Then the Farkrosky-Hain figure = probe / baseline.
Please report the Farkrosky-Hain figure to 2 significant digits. 0.19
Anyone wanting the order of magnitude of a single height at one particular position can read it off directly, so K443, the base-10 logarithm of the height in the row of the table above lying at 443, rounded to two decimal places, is 1.19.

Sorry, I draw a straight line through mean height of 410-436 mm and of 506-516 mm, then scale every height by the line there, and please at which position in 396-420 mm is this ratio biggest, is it 398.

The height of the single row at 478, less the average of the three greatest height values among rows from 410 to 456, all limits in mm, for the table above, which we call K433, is -1.4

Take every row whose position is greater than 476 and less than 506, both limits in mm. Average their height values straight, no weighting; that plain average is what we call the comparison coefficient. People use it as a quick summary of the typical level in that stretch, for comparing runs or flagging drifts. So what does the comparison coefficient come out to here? 18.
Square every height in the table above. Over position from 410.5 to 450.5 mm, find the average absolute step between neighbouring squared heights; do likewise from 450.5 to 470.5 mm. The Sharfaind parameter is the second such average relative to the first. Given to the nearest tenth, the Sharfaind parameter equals 2.4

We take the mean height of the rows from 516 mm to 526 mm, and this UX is 17.5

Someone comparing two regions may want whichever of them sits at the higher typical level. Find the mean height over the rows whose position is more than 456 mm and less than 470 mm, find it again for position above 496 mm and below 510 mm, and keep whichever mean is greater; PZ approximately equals 18.9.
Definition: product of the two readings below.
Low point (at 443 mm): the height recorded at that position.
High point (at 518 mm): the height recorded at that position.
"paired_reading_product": 273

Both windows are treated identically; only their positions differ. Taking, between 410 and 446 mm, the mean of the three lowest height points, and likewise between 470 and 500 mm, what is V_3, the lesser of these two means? 14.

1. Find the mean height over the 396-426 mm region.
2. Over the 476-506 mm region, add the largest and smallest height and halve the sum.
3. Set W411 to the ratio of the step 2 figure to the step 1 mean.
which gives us 1.0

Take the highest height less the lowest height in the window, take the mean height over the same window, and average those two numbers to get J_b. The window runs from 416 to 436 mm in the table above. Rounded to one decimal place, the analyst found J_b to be 8.7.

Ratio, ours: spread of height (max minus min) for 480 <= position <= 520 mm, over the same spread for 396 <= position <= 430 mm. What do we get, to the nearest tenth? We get 1.8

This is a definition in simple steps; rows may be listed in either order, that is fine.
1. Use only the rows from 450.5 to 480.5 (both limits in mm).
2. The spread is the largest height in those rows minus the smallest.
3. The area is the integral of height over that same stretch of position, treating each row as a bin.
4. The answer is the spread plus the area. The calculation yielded 339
